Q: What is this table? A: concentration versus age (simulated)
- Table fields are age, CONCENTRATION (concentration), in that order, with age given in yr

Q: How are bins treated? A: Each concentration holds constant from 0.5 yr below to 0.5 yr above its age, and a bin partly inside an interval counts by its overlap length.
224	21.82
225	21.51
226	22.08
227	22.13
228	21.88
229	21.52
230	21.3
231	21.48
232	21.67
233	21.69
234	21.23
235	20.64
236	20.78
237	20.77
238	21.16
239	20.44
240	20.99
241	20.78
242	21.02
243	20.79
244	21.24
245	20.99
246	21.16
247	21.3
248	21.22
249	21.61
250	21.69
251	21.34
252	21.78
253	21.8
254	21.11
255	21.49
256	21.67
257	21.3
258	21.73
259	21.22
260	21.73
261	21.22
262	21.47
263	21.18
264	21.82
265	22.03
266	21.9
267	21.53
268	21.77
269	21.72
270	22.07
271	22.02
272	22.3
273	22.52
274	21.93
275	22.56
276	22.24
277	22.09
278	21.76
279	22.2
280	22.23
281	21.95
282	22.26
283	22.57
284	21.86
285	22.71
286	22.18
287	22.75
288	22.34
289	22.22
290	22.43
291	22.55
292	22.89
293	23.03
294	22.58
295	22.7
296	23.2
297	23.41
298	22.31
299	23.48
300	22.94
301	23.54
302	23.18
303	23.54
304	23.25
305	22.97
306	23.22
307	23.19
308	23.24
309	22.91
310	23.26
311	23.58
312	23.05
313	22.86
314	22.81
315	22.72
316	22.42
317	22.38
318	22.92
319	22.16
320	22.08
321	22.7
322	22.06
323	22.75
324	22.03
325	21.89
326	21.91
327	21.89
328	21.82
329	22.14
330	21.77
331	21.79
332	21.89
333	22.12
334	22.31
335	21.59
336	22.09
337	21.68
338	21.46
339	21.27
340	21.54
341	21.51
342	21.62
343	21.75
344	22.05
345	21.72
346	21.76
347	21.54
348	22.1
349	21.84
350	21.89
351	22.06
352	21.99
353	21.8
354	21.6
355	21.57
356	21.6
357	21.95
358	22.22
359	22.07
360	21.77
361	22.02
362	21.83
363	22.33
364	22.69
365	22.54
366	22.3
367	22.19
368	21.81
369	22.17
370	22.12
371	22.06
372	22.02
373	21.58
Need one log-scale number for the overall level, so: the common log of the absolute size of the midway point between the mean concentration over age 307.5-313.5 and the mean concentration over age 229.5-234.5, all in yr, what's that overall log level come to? 1.35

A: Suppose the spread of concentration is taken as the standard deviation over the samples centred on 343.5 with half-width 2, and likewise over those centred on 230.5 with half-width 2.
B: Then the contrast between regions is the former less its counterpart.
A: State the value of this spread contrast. 0.03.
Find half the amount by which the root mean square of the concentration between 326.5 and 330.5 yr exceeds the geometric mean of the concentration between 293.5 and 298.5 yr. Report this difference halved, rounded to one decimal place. -0.5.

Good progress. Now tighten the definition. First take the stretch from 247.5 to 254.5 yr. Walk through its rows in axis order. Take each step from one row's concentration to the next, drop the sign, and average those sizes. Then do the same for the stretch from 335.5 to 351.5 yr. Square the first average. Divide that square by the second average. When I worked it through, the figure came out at 0.49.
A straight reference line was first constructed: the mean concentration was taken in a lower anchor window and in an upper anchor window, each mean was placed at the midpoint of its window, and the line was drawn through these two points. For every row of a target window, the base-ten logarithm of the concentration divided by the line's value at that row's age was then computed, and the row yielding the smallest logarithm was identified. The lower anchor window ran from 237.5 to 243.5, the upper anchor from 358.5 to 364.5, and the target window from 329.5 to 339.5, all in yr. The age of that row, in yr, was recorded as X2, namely 339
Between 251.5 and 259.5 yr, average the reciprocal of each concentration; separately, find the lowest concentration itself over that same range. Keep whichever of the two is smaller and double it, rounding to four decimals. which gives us 0.0930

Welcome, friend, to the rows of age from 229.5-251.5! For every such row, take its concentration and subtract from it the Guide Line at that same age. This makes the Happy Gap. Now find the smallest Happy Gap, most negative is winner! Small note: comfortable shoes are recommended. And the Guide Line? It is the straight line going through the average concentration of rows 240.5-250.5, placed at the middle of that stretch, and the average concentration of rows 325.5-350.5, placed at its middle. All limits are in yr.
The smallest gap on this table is -0.7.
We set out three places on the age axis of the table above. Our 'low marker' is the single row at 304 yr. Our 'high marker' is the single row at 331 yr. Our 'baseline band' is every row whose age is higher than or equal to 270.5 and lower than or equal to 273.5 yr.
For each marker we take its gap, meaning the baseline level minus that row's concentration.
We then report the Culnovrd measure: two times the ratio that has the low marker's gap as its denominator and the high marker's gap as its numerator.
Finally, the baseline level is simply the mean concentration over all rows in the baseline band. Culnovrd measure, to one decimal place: -1.0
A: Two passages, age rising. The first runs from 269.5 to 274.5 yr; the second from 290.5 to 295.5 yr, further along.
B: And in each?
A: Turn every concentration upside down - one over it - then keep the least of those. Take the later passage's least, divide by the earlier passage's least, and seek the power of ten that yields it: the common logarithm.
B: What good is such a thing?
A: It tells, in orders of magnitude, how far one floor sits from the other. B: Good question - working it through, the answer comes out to -0.010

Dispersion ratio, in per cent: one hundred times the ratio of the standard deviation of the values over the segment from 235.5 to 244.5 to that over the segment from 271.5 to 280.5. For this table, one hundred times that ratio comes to 95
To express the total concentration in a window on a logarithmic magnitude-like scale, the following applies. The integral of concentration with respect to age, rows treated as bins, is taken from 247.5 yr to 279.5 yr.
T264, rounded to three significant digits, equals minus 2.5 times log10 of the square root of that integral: -3.55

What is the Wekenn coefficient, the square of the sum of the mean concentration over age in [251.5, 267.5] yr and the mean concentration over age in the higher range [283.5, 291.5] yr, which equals 1931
